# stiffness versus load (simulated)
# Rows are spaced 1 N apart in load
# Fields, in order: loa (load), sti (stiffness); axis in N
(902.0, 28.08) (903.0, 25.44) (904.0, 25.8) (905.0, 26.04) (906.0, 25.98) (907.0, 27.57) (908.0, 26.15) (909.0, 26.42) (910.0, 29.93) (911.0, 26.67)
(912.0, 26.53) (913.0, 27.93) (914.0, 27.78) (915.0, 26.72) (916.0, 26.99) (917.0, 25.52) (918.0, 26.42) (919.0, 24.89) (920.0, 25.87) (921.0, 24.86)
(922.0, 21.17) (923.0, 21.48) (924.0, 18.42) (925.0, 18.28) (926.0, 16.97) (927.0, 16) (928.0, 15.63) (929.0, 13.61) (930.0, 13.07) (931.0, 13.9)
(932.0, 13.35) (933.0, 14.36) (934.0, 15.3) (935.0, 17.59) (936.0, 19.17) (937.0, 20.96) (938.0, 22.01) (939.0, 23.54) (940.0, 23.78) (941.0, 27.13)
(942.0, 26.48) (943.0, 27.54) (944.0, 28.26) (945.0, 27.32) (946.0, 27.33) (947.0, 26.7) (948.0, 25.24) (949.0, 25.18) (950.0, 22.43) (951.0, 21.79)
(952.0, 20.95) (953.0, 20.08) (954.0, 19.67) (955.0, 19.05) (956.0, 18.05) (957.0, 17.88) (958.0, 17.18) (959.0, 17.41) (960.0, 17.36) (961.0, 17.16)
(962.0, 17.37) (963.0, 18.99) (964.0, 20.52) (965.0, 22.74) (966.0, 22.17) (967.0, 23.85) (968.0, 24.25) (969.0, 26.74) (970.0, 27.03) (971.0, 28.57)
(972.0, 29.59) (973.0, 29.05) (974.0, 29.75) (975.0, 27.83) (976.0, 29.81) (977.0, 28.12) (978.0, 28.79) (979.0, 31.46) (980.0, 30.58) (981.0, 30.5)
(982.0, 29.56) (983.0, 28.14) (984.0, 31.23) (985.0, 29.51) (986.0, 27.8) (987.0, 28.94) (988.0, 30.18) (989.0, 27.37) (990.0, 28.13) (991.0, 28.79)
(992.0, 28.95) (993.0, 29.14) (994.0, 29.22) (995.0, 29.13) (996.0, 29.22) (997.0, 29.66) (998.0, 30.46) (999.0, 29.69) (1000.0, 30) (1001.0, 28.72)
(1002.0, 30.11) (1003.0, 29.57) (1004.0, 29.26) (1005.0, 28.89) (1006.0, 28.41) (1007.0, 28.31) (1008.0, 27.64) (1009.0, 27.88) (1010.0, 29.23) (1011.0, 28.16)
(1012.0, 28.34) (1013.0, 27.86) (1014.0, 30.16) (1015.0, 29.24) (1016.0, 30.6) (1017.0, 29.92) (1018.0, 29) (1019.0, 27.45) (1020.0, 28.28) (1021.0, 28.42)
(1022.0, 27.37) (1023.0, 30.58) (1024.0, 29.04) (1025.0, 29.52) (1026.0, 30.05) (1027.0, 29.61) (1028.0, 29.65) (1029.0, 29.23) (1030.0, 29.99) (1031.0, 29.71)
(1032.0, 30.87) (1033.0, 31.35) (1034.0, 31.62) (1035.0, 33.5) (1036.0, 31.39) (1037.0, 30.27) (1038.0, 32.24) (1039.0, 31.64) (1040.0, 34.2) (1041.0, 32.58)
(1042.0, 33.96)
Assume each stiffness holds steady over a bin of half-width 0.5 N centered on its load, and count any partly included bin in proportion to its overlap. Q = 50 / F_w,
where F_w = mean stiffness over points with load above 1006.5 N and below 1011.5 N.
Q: 1.770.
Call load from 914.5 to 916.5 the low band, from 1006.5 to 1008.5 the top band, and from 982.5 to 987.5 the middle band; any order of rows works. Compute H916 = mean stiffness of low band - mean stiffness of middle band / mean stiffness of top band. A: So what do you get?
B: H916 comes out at 26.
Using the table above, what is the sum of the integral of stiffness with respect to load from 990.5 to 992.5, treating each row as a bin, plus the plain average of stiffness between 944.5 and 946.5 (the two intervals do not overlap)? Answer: 85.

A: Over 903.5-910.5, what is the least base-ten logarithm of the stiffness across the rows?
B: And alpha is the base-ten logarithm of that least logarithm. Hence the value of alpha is 0.150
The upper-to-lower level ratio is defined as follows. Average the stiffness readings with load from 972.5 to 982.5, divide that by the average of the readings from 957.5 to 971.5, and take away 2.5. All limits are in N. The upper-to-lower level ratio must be -1.13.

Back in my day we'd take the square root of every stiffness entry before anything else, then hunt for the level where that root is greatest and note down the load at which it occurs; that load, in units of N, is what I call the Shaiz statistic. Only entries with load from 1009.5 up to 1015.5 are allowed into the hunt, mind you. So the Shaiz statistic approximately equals 1014.0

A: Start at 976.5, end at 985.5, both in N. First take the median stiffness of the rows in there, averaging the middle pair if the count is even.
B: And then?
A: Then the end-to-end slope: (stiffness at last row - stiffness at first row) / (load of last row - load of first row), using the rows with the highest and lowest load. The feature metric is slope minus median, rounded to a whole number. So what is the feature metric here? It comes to -29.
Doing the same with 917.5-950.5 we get -22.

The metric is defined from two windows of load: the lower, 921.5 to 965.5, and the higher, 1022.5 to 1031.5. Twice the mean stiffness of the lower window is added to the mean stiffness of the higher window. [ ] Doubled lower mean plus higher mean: 70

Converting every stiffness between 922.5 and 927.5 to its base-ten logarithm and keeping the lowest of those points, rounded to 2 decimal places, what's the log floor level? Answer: 1.20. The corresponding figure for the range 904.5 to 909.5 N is 1.41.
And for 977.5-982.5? 1.46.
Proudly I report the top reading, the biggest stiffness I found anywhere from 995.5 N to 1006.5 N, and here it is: 30.46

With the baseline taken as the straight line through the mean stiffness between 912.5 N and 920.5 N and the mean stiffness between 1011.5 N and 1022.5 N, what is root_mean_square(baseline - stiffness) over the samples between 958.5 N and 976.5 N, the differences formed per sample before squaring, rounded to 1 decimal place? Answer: 5.9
